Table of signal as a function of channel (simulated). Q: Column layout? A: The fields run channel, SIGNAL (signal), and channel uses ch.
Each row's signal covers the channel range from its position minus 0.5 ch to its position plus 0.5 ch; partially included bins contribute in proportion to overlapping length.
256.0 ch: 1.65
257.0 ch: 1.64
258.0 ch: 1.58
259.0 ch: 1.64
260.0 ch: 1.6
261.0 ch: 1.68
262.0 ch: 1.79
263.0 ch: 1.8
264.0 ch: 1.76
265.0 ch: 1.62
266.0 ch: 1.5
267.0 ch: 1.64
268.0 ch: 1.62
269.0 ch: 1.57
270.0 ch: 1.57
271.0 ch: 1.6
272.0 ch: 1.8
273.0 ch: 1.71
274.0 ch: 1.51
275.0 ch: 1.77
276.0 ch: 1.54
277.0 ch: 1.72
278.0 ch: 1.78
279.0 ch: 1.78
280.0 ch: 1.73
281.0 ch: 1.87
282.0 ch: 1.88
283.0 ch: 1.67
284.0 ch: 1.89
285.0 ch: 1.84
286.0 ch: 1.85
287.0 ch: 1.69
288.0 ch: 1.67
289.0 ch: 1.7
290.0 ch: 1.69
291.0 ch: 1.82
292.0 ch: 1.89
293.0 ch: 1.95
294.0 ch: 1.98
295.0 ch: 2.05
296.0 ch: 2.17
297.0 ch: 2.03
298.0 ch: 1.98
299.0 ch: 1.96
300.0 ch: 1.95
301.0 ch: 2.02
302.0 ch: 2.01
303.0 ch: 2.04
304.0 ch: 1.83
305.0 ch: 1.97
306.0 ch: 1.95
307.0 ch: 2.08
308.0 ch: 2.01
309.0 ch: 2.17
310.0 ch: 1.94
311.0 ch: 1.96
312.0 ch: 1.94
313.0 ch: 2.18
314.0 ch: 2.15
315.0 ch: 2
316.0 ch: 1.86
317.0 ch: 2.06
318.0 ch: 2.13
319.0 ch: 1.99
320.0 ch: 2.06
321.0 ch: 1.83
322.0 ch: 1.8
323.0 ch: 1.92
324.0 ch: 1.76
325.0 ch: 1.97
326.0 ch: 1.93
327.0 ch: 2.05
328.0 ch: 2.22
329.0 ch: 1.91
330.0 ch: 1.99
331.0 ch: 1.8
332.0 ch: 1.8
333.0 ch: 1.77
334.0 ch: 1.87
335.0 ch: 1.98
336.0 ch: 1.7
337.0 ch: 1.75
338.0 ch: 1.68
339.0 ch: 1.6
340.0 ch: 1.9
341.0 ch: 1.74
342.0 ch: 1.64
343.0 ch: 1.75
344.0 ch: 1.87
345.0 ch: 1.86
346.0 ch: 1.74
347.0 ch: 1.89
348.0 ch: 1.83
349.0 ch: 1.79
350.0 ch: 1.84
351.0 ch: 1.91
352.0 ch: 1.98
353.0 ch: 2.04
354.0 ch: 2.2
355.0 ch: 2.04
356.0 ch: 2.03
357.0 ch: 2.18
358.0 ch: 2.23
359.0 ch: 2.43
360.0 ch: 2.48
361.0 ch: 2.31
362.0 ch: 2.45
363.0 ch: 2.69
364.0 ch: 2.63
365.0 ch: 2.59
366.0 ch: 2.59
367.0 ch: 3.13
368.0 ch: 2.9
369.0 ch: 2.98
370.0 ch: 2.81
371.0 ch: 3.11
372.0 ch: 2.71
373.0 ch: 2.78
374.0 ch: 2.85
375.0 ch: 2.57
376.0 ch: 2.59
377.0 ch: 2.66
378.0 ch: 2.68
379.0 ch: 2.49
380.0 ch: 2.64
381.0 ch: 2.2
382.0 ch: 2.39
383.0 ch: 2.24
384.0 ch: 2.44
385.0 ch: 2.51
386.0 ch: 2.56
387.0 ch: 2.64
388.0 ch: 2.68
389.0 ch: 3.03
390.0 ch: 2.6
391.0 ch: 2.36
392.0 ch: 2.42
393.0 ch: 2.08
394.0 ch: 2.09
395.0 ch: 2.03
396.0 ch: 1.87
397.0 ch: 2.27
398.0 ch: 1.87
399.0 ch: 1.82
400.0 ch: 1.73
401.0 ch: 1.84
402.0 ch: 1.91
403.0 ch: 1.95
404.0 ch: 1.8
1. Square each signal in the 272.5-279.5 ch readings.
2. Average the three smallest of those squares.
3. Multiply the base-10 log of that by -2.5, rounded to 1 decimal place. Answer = -1.0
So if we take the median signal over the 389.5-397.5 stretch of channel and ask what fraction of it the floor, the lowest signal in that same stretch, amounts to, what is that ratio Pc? 0.858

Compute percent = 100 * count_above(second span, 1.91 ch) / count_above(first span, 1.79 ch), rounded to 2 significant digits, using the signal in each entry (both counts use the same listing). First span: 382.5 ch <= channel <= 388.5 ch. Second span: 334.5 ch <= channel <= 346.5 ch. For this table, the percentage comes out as 17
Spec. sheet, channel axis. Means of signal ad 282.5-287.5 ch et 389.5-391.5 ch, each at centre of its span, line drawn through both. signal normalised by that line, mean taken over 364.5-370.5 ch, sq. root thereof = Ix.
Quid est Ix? 1.10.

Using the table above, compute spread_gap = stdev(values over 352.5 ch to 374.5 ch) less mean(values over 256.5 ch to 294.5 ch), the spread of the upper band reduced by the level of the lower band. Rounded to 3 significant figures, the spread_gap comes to -1.38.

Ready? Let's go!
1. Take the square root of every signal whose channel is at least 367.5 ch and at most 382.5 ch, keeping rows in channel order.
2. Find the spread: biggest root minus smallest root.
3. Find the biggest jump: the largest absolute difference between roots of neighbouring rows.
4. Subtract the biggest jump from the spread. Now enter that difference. 0.14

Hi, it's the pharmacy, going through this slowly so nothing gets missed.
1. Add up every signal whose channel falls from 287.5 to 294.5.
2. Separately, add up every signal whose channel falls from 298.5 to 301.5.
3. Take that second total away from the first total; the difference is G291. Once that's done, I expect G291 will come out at 7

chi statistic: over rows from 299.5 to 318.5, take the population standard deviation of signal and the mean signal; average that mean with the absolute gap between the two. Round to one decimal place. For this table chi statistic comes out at 2.0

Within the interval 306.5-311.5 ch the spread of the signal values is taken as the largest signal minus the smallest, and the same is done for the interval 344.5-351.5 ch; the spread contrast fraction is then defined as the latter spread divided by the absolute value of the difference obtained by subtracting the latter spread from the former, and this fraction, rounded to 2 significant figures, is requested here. 2.8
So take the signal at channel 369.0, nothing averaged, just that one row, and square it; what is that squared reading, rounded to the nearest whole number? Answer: 9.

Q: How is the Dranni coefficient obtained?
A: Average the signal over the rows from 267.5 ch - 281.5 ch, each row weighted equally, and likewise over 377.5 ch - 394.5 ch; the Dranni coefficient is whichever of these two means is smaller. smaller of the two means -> 1.68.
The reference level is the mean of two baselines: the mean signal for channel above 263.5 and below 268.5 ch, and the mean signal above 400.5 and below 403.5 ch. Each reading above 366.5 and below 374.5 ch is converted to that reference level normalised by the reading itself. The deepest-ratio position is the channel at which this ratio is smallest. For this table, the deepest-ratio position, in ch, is 367.0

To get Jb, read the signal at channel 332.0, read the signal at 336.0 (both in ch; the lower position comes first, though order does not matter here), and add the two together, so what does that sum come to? 3.5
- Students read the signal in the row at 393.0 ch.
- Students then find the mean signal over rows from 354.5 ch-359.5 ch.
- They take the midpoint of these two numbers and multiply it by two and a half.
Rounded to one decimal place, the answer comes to 5.3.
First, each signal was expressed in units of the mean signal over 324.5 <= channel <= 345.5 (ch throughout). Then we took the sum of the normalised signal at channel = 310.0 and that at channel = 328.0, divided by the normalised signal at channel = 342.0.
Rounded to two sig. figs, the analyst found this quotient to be 2.5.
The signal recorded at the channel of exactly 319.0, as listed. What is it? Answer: 1.99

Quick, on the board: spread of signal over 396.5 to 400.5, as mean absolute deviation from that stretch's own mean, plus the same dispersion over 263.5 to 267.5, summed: 0.244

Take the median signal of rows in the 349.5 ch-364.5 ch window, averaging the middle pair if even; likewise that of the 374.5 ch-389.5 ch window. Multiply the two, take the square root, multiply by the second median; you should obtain 6.11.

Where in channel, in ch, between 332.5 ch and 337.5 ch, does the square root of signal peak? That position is 335.0 ch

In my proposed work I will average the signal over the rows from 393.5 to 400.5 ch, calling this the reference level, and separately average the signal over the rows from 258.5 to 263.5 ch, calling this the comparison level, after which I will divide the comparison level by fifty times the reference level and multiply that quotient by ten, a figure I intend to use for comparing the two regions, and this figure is 0.17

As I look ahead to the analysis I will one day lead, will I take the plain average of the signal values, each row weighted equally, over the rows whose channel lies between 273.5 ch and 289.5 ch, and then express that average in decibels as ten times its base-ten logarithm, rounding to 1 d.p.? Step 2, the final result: 2.4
